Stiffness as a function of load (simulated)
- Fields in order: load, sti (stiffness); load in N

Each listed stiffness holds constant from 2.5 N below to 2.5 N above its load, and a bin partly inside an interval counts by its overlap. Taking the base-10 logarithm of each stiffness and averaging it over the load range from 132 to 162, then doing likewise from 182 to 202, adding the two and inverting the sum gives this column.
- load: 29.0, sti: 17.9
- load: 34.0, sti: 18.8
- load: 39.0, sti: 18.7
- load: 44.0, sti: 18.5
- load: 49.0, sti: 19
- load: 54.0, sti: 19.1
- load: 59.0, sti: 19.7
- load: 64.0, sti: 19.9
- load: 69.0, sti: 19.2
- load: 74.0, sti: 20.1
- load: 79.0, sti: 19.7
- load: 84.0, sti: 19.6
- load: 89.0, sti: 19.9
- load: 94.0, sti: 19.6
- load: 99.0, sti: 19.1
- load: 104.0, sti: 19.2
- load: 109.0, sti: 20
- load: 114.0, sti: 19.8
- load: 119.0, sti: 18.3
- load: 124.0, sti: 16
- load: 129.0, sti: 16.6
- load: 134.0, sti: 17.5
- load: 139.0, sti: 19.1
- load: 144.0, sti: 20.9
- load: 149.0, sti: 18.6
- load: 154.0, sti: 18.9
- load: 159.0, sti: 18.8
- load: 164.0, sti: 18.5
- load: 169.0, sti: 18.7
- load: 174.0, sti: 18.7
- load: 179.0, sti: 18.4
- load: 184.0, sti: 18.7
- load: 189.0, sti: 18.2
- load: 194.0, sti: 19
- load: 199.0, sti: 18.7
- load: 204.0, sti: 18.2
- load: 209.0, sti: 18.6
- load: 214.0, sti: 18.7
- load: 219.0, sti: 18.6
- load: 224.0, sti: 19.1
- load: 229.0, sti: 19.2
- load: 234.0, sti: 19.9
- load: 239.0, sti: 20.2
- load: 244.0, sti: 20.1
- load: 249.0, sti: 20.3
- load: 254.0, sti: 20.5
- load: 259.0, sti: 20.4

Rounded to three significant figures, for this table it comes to 0.392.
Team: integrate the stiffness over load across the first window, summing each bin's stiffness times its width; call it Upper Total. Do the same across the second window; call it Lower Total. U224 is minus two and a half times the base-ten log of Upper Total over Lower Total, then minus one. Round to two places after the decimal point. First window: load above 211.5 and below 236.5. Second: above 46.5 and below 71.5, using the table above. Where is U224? -0.98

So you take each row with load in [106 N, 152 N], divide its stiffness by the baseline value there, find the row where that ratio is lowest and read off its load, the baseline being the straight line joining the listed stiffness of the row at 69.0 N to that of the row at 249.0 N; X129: 124.0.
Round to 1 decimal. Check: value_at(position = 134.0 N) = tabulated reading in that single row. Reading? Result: 17.5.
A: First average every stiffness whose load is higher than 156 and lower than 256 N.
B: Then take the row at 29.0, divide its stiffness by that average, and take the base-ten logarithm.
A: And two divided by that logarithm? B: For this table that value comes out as -74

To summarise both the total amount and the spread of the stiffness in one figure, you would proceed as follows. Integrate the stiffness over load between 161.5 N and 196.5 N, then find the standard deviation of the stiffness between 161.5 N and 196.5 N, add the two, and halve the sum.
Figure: 326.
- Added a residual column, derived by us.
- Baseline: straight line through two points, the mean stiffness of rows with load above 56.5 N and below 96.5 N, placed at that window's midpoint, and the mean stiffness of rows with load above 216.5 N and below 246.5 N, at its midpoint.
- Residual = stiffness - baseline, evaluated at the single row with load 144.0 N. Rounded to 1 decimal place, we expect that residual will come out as 1.3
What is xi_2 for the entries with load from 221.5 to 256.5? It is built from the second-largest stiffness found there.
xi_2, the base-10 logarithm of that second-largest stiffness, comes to 1.307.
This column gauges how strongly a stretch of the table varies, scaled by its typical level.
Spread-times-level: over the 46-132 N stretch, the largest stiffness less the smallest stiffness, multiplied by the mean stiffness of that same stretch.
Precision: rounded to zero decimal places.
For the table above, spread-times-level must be 78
